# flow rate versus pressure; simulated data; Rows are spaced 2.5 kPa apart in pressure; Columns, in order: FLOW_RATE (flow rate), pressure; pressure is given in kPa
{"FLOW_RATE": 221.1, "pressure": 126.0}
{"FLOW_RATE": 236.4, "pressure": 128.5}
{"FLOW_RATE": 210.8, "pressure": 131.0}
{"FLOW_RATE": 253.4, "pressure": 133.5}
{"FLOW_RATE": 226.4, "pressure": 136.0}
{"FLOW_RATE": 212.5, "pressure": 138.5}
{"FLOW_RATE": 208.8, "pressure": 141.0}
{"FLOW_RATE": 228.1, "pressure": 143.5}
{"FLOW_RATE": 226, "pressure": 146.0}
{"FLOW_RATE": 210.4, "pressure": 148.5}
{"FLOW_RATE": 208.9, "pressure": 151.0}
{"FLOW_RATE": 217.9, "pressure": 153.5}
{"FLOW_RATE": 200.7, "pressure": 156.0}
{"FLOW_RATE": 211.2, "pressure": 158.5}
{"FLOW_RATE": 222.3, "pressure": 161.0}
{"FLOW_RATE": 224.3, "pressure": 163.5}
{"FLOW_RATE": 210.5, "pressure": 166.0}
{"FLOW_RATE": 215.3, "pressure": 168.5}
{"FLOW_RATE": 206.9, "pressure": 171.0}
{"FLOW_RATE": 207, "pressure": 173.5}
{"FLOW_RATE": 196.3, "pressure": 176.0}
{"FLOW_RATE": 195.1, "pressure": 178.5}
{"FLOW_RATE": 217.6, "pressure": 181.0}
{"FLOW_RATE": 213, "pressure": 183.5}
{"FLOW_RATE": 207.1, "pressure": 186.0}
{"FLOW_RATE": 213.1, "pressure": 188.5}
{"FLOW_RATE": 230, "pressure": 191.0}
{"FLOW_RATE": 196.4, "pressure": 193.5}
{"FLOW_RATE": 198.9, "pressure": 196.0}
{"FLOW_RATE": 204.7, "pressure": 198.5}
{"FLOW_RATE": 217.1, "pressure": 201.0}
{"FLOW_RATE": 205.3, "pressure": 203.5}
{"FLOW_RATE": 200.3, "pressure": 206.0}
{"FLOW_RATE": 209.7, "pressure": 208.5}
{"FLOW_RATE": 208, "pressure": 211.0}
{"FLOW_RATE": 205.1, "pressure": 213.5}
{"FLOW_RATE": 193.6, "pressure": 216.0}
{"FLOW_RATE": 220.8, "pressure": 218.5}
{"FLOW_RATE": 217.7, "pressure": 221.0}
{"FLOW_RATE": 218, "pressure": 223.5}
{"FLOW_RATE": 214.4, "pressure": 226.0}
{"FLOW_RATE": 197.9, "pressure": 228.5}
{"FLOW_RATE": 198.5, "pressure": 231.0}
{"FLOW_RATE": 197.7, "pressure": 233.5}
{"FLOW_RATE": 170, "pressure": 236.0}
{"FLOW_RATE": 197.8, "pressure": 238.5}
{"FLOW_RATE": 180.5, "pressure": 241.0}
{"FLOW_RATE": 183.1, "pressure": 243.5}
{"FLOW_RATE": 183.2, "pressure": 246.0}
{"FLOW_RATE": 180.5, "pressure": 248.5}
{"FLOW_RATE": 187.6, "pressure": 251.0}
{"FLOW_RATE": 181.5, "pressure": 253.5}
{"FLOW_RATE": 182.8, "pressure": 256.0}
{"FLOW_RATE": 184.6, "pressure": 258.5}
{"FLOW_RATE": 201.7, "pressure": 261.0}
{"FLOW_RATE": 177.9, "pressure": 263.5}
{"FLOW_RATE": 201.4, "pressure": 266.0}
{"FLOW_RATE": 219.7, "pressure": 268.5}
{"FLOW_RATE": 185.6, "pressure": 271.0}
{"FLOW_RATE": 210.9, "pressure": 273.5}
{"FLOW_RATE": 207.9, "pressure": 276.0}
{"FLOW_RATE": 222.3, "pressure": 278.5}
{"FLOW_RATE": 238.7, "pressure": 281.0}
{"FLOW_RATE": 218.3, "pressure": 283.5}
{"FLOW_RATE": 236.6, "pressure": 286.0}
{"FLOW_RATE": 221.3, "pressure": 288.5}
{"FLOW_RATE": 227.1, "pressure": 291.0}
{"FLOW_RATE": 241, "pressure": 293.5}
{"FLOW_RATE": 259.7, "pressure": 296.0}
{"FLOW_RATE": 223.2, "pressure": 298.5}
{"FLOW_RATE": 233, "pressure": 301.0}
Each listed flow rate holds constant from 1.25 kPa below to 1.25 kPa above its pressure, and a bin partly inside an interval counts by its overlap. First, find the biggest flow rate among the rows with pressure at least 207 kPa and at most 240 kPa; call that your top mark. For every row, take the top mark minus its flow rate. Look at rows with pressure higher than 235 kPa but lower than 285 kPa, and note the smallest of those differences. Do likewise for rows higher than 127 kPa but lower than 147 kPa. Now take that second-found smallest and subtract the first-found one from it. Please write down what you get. -15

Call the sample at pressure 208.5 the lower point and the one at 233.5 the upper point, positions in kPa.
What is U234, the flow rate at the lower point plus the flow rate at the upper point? 407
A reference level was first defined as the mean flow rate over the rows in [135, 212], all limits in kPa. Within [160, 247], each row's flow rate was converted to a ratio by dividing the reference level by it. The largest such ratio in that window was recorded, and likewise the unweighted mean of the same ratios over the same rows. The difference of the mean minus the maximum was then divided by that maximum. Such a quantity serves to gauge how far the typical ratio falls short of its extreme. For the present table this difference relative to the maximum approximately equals -0.17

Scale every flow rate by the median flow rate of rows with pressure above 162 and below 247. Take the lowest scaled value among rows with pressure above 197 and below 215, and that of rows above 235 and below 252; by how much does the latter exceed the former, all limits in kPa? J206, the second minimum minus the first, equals -0.15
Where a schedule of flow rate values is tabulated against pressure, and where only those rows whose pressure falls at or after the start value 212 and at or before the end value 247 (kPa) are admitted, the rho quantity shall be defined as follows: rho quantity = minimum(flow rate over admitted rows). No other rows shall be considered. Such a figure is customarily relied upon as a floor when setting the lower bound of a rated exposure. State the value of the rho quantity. 170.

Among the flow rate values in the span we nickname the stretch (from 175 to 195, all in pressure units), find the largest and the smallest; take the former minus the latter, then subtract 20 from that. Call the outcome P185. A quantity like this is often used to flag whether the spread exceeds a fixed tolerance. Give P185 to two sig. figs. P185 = 15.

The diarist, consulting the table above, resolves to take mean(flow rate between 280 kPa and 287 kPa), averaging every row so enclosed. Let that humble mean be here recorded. 231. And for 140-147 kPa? 221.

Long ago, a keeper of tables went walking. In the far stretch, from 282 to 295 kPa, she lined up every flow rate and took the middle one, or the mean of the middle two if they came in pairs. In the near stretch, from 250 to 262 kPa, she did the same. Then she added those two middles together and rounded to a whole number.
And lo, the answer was 412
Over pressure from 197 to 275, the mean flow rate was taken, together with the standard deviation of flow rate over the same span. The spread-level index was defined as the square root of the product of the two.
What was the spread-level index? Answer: 53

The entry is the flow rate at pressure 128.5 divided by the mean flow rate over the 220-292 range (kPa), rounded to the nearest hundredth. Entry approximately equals 1.17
